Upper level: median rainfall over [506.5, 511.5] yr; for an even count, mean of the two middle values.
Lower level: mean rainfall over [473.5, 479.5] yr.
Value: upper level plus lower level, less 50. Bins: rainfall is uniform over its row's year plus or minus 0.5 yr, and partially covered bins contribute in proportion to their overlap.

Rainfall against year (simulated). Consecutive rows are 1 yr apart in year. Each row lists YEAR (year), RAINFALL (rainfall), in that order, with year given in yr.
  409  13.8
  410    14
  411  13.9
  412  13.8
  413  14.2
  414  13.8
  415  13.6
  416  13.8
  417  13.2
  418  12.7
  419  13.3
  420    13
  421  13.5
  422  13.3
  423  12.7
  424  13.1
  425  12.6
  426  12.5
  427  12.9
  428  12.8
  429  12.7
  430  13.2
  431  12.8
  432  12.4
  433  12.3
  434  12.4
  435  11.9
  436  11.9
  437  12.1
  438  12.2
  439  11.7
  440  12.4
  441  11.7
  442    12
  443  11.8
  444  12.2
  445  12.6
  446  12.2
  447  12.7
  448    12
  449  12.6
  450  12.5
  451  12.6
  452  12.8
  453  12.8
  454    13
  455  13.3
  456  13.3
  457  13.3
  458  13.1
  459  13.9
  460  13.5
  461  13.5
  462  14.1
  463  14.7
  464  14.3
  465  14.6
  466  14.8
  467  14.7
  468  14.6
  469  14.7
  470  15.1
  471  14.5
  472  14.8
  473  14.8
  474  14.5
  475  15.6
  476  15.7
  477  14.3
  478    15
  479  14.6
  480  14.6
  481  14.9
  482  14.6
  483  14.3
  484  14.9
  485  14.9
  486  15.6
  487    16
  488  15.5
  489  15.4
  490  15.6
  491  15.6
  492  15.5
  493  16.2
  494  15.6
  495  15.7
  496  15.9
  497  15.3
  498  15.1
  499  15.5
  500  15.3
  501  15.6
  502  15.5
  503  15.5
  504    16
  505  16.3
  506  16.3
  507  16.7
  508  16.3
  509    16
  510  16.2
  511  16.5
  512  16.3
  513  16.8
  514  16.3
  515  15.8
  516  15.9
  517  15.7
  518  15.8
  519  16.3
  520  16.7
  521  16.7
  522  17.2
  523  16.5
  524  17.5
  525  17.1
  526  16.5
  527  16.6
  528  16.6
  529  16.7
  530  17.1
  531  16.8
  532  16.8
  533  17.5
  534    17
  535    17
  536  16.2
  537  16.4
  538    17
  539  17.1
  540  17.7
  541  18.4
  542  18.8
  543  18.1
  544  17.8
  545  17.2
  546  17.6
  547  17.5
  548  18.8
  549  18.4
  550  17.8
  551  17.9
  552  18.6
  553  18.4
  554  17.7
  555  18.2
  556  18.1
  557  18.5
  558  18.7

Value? -19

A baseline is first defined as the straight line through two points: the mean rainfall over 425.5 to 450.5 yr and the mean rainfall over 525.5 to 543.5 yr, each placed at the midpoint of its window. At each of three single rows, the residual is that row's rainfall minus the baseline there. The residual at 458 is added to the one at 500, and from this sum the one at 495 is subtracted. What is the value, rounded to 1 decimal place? -0.9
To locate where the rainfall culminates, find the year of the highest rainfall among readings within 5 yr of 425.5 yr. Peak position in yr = 421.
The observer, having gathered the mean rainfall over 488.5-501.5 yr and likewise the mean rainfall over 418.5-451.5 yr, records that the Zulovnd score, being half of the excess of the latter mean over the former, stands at -1.5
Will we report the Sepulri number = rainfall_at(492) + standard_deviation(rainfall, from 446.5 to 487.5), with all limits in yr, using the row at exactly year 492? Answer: 16.5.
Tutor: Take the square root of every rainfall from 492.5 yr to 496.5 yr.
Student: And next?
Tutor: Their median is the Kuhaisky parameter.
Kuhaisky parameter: 3.97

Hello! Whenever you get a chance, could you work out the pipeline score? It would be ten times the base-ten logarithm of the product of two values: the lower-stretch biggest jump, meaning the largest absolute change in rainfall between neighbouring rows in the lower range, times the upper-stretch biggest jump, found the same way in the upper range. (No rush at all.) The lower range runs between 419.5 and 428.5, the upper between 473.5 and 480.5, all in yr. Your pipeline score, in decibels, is -0.8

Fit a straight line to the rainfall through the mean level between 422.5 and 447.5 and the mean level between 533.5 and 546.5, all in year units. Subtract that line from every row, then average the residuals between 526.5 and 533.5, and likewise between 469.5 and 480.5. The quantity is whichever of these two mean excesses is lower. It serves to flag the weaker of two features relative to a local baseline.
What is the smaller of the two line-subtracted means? -0.06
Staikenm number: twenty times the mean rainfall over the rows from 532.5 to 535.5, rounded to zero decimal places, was 343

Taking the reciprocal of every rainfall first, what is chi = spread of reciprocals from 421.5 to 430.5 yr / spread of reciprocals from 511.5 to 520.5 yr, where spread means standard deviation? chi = 1.1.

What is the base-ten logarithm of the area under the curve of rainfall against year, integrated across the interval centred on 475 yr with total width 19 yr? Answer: 2.45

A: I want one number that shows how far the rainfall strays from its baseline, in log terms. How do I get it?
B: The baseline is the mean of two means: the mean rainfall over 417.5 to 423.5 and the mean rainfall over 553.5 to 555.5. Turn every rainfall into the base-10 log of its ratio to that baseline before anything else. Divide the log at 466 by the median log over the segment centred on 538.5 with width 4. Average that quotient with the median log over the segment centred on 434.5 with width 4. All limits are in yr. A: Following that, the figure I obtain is -0.3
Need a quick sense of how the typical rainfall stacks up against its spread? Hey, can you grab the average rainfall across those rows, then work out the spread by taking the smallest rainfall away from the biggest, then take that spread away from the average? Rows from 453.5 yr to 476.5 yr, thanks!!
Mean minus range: 11.6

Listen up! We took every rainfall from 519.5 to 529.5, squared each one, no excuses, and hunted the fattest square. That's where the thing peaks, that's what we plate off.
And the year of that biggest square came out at 524 yr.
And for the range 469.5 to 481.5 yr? 476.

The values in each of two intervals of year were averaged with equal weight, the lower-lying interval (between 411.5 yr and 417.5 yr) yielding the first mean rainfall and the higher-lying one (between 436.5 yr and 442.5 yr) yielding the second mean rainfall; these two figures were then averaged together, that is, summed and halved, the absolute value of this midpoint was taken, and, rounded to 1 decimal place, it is 12.9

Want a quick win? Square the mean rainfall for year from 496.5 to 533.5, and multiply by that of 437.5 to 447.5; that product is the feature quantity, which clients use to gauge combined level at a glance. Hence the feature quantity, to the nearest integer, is 3230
